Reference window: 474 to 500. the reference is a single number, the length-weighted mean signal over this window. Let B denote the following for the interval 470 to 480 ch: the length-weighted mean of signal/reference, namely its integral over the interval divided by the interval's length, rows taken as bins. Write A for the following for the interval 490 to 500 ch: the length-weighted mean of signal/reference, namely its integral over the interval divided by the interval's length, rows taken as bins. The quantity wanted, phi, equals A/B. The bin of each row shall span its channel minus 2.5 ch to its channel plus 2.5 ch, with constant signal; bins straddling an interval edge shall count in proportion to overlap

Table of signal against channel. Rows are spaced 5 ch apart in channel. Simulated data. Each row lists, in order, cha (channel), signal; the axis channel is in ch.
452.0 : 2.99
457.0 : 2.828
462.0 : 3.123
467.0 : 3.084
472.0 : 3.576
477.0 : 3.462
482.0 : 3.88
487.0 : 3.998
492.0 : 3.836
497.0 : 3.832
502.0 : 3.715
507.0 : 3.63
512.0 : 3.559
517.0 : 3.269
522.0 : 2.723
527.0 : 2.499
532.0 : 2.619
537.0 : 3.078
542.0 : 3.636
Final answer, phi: 1.1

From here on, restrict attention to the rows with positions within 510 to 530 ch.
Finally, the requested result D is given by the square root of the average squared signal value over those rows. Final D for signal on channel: 3.04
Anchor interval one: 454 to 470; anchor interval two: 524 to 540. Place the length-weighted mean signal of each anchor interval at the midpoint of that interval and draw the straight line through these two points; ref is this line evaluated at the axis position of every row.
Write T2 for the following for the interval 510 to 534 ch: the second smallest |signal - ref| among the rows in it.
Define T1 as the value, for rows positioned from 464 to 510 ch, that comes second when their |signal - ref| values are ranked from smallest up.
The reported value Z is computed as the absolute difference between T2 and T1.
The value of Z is 0.3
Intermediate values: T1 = 0.5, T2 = 0.141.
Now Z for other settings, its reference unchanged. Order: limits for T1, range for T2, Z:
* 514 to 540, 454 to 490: 0.0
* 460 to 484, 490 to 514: 0.7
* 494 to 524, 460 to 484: 0.4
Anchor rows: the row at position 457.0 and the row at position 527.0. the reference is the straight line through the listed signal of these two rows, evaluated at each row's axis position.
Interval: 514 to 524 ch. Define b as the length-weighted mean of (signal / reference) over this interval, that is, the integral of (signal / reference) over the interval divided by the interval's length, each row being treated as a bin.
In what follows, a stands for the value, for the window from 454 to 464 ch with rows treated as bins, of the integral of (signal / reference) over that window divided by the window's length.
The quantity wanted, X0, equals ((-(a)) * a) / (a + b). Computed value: -0.49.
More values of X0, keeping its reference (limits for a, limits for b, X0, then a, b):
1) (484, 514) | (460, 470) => -0.80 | 1.4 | 1.12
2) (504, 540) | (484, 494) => -0.55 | 1.2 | 1.46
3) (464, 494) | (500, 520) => -0.66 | 1.3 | 1.36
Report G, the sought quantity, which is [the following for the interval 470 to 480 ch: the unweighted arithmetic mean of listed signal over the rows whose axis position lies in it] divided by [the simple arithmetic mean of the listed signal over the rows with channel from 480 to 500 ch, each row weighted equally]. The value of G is 0.91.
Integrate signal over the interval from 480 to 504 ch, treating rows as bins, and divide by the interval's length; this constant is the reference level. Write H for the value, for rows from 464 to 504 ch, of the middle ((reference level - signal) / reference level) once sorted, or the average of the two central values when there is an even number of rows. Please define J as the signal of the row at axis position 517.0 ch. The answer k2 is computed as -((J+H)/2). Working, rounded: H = 0.021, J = 3.269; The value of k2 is -1.6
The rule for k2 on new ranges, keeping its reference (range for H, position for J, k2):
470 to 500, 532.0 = -1.3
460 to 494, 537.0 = -1.6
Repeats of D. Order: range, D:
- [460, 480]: 3.32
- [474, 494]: 3.80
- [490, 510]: 3.75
